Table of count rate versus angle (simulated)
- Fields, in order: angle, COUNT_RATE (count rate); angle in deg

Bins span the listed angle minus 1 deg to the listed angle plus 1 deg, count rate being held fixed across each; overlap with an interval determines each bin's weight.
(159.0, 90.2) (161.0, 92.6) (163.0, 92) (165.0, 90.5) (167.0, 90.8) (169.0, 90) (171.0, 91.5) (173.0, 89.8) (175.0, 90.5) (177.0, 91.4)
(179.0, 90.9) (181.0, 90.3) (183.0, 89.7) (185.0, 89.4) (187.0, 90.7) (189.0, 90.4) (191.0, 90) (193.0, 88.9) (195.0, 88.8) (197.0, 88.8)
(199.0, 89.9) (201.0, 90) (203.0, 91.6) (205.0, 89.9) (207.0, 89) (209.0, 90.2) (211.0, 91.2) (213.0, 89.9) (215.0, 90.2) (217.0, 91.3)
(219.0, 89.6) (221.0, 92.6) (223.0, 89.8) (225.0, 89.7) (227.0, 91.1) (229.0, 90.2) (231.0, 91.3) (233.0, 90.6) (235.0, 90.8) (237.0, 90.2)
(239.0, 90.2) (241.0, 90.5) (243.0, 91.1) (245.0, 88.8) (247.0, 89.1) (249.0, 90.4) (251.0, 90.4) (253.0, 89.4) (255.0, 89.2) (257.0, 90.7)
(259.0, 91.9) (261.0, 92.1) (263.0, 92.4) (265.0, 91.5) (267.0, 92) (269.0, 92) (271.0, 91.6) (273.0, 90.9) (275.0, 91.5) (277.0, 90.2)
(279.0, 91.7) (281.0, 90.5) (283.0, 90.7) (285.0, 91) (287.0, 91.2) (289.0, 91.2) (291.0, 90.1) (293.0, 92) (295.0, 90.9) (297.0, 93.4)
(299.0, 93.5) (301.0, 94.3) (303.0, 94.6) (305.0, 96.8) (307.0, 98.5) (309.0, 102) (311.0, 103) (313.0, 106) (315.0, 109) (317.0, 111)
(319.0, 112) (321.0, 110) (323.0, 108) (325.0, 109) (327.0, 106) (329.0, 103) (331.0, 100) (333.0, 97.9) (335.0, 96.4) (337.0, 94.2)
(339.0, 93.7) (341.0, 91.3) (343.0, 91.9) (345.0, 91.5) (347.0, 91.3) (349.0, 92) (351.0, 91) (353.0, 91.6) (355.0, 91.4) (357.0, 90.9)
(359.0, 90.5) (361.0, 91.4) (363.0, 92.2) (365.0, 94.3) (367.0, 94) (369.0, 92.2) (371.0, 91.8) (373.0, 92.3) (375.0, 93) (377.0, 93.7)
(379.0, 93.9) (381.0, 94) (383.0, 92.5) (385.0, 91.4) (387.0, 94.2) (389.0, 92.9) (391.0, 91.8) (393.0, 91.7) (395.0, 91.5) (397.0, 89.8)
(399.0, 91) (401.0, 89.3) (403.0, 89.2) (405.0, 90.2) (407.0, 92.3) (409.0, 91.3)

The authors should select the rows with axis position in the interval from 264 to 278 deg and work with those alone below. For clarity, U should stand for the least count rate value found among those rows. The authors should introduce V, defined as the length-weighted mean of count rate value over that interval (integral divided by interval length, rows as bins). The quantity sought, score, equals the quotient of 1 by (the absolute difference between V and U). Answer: 0.8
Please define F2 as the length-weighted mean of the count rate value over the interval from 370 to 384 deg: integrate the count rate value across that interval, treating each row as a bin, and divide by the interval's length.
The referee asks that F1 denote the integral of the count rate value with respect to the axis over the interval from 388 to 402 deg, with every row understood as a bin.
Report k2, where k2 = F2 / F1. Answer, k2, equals 0.073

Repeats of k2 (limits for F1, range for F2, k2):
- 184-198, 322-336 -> 0.082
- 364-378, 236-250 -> 0.069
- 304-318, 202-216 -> 0.062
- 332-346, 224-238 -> 0.069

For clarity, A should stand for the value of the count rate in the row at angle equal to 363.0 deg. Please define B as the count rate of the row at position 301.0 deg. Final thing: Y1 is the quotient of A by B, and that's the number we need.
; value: 0.98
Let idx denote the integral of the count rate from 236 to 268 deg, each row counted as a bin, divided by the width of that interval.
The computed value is 90.6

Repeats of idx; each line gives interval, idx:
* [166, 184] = 90.5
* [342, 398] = 92.2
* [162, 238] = 90.4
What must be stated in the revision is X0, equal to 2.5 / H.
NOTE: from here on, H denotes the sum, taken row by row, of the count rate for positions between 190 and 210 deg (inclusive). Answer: 0.0028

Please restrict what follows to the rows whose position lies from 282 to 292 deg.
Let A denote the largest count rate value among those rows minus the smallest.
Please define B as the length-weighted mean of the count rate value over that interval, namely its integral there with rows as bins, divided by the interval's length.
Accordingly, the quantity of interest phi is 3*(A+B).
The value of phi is 276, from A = 1.1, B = 91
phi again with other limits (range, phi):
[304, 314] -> 331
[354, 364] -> 279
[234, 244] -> 274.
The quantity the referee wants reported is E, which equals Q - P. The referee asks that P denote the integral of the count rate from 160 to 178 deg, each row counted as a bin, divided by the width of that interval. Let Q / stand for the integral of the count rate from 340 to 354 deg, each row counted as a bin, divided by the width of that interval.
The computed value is 1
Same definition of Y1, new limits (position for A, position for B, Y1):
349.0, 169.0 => 1.02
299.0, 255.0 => 1.05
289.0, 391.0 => 0.99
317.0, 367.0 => 1.18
